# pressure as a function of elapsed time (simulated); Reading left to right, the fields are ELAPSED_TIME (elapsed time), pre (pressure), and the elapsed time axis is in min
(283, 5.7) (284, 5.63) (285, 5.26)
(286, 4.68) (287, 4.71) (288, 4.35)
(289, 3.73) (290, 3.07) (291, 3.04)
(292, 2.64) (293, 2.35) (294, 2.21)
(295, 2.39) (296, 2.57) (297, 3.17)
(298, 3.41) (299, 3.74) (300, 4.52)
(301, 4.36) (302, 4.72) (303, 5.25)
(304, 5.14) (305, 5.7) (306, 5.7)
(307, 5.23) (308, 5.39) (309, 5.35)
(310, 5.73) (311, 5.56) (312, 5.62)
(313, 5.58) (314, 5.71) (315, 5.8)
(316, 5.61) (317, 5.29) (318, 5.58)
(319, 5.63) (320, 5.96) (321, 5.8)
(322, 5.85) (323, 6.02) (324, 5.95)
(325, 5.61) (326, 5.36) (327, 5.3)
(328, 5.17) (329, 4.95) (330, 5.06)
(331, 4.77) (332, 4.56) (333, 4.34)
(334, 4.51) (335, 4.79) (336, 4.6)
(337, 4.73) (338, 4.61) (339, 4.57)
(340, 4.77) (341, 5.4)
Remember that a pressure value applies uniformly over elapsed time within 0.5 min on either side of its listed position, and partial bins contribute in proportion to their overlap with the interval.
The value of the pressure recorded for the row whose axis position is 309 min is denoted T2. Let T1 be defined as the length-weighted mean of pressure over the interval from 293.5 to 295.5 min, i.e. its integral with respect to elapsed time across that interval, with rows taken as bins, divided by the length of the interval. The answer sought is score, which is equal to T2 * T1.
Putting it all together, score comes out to 12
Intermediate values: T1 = 2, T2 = 5.35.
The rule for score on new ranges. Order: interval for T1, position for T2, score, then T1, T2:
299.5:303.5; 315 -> 27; 5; 5.8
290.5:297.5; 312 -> 15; 3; 5.62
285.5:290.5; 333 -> 18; 4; 4.34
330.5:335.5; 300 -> 21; 5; 4.52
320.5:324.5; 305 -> 34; 6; 5.7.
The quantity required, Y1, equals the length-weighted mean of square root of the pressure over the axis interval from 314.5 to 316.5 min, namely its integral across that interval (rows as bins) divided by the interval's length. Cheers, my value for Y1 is 2.39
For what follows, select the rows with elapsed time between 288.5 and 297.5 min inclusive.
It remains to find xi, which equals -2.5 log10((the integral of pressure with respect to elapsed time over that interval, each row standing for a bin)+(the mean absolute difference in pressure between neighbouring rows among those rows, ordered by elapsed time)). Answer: -3.52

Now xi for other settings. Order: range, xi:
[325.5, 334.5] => -4.11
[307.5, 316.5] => -4.26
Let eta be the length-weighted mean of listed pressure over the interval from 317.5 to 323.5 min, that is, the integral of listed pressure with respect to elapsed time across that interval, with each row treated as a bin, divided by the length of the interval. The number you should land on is 5.81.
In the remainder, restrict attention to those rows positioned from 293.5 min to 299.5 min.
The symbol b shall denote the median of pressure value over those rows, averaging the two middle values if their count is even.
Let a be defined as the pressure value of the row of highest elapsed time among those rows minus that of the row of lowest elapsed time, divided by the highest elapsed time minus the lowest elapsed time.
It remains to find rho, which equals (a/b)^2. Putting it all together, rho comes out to 0.011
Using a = 0.3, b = 2.9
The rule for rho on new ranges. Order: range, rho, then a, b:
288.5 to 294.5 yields 0.011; -0.3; 2.8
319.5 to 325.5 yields 0.000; -0.1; 5.9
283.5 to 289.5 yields 0.007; -0.4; 4.7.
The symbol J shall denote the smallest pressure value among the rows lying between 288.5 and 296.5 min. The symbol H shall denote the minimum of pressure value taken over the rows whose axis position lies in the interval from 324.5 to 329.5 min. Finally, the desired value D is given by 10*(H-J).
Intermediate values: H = 4.95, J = 2.21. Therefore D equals 27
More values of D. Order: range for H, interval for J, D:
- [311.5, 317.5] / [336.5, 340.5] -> 7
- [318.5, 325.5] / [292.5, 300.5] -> 34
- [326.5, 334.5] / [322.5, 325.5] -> -13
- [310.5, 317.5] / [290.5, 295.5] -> 31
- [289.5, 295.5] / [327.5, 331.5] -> -26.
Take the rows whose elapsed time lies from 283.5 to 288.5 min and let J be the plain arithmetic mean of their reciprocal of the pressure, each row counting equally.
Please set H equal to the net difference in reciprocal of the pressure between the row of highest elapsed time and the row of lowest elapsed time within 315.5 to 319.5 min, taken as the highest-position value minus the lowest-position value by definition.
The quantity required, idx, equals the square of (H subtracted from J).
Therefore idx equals 0.042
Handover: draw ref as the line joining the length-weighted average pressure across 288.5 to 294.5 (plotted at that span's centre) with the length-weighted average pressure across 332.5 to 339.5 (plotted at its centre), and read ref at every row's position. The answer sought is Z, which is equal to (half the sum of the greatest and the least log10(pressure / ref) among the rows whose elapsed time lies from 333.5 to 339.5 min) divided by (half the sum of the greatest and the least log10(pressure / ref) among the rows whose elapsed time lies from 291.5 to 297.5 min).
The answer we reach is -0.1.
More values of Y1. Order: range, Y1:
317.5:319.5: 2.37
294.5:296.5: 1.57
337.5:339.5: 2.14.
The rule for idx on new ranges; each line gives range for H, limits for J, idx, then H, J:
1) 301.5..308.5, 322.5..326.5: 0.040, -0.03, 0.17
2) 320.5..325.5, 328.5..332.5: 0.041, 0.01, 0.21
